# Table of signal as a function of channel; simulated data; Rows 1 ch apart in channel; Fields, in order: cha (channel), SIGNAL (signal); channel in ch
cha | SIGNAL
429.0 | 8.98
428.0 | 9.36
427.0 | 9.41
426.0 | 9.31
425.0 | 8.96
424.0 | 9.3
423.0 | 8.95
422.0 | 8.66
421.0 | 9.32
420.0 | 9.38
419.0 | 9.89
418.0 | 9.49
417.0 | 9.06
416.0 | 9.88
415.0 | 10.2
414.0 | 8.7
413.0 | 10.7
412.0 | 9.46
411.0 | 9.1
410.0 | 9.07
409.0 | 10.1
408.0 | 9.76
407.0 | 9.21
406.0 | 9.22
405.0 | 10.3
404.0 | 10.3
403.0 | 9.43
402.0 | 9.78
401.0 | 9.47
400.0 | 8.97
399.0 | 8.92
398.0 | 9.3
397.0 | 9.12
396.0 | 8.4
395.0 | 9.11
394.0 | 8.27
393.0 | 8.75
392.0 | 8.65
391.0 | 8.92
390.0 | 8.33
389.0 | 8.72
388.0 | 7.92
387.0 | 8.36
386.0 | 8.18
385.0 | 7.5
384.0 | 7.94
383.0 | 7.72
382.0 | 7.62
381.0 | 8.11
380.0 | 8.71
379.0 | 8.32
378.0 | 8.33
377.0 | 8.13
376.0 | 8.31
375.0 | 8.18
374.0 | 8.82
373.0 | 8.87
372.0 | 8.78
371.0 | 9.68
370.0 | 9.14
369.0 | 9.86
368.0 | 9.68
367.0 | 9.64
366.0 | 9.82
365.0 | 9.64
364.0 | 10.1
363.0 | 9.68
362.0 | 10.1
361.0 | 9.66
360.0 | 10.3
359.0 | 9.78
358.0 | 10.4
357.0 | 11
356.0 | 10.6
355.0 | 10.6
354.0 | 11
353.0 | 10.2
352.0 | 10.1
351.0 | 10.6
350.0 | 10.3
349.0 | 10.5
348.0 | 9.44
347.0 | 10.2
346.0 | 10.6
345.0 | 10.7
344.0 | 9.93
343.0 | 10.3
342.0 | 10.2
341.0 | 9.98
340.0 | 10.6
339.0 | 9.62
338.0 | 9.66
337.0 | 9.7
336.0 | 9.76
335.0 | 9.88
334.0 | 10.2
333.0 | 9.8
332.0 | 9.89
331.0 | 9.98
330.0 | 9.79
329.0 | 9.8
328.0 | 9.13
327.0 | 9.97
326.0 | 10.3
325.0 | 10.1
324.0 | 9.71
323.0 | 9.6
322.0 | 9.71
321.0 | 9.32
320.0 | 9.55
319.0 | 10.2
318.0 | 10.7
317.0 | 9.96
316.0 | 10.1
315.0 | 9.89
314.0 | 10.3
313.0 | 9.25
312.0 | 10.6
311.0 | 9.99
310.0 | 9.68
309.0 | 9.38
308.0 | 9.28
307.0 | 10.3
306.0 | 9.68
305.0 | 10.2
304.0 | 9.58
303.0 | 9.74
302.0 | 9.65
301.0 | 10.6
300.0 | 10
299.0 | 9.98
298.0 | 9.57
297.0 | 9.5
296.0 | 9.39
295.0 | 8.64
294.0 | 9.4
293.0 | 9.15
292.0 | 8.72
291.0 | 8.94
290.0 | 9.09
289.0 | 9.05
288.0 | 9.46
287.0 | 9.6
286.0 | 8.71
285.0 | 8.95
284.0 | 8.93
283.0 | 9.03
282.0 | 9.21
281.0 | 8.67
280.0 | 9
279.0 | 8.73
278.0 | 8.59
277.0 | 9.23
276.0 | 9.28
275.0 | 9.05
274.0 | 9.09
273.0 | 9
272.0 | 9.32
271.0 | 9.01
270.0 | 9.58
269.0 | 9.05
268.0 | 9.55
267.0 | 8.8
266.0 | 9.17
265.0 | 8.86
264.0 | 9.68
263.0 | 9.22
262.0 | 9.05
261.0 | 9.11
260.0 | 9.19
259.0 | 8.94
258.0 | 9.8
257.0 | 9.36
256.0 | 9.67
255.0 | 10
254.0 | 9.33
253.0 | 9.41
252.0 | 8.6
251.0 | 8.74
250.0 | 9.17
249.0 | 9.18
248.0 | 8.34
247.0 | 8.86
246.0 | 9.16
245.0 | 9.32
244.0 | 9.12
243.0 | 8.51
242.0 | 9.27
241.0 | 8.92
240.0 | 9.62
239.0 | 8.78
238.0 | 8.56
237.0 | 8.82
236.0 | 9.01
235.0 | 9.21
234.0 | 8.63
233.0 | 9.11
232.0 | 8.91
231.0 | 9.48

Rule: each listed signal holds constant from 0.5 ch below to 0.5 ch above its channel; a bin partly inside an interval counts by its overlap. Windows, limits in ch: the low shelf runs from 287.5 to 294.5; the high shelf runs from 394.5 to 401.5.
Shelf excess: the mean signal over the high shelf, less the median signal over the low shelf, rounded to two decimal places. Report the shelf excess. -0.05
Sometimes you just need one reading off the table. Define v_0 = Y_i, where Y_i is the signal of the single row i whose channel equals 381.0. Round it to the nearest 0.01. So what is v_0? 8.11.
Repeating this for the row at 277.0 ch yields 9.23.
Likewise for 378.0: 8.33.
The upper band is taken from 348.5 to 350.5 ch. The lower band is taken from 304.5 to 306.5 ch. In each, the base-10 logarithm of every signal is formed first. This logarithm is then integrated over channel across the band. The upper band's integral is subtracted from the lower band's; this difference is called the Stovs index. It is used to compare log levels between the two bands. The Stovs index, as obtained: -0.040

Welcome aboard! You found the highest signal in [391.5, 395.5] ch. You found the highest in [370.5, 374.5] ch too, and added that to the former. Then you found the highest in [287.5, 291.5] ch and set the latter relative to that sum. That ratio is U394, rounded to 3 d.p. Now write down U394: 0.503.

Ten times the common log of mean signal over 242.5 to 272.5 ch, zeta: 9.62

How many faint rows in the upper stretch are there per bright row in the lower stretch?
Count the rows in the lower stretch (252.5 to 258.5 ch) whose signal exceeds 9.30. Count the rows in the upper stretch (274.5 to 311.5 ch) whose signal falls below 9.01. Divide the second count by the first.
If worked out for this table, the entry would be 1.7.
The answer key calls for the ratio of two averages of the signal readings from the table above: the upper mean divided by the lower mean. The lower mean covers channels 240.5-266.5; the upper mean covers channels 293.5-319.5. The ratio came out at 1.07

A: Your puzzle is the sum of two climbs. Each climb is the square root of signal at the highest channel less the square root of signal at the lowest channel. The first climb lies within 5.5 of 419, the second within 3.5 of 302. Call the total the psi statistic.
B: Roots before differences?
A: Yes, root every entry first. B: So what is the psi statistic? 0.13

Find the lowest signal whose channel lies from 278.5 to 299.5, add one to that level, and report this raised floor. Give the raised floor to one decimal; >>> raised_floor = 9.6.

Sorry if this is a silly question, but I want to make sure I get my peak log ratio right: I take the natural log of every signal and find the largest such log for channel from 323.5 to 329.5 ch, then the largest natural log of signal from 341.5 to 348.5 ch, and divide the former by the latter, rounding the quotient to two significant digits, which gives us 0.98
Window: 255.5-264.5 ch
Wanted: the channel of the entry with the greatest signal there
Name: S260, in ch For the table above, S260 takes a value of 258.0 ch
